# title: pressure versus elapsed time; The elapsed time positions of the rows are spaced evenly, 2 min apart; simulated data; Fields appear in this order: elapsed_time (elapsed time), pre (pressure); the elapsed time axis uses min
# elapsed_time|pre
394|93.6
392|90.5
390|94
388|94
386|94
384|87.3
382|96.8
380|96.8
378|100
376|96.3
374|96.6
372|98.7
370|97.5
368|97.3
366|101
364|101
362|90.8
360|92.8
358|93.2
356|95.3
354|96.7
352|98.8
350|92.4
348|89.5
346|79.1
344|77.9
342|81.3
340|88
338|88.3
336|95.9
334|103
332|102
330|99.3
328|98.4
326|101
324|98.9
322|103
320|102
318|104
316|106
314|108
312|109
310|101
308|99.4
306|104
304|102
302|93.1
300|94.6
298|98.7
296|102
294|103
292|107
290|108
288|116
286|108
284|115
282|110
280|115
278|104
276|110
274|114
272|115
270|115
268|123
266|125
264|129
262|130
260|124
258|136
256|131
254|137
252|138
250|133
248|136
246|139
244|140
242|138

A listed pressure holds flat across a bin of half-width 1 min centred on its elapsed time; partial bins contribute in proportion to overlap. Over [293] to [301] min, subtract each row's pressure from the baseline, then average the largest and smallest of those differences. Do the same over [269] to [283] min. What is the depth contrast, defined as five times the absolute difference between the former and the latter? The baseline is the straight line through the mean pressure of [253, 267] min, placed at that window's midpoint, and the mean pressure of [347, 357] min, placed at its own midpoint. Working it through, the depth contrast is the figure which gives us 19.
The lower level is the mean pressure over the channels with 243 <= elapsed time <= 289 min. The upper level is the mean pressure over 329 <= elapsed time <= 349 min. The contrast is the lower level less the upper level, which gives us 33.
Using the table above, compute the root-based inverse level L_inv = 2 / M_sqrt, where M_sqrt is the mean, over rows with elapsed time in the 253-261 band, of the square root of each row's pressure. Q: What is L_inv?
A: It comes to 0.174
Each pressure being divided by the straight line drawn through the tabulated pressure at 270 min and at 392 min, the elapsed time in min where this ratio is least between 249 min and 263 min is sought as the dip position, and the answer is 260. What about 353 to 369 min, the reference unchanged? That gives 362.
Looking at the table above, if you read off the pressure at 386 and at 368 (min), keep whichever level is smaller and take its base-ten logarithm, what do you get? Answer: 1.97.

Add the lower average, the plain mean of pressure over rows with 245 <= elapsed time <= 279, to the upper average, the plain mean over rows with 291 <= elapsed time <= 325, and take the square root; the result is 15.1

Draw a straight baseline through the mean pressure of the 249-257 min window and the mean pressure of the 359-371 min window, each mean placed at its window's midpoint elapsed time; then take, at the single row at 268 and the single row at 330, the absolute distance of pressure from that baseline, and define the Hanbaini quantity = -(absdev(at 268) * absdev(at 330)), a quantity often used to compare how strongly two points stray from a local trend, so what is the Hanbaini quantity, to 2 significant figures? -62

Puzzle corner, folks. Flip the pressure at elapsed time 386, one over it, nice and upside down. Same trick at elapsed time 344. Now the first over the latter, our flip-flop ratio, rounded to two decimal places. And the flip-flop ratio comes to 0.83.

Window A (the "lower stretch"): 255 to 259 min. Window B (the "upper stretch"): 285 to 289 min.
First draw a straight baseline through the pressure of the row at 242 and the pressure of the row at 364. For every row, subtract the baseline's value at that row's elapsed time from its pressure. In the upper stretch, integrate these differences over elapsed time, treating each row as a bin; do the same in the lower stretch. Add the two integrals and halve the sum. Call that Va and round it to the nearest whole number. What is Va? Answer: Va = -25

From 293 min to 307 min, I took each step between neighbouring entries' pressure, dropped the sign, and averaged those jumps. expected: 3.47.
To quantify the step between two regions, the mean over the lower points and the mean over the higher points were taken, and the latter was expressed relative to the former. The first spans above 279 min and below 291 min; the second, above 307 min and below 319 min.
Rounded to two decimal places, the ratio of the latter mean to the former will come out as 0.93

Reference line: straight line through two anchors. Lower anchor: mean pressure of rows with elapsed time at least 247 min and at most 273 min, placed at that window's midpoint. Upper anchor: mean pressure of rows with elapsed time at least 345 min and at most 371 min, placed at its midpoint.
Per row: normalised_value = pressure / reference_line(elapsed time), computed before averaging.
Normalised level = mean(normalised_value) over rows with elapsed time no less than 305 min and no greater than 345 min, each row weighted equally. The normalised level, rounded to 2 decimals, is 0.93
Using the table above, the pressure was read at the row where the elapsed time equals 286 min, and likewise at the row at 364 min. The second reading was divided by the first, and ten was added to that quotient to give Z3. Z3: 10.9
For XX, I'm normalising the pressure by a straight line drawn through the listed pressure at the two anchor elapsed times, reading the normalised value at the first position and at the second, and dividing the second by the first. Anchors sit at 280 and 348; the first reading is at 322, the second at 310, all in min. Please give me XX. 0.94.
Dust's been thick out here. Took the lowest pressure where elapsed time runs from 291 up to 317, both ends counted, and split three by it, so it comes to 0.032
